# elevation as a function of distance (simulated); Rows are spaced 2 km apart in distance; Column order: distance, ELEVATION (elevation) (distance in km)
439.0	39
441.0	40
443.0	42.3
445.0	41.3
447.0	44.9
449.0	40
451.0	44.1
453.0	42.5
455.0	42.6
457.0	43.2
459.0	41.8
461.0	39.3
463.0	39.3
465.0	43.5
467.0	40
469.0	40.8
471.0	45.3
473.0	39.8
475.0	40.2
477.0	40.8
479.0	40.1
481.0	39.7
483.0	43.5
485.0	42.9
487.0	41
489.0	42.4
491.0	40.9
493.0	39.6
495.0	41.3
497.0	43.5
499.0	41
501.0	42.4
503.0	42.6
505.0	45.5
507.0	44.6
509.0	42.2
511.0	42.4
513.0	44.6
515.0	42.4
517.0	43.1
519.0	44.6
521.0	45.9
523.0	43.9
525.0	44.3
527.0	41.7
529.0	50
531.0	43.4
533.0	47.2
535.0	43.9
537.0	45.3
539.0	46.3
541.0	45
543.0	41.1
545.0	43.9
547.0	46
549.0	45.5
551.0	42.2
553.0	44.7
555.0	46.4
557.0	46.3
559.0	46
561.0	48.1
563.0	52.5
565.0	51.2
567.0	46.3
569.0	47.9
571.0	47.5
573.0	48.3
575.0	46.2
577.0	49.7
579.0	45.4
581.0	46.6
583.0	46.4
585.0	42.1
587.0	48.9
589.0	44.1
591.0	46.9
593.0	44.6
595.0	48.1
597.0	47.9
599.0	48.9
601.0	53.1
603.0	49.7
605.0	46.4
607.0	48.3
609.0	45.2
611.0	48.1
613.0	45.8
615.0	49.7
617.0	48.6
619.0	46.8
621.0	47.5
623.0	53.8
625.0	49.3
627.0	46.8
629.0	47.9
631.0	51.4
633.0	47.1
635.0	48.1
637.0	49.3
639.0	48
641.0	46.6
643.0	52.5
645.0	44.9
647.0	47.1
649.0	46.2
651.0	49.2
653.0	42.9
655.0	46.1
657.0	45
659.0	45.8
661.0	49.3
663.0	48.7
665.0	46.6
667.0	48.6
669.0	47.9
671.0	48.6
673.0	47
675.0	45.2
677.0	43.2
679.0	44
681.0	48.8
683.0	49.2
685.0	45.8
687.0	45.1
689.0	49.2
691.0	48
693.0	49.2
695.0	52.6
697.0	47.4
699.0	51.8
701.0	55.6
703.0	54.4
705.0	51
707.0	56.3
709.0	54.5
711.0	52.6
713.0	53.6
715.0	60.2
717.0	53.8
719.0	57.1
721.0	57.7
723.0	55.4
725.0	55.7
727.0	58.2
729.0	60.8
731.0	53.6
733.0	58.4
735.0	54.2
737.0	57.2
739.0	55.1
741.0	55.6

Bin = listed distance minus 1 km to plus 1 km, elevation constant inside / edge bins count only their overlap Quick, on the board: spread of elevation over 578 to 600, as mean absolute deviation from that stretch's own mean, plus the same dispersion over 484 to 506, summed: 2.9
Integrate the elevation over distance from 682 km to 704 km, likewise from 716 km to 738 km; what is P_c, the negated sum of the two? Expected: -2341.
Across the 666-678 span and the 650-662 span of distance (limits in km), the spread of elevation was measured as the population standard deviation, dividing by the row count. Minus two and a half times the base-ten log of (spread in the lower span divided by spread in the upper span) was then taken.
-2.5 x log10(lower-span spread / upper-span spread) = -0.15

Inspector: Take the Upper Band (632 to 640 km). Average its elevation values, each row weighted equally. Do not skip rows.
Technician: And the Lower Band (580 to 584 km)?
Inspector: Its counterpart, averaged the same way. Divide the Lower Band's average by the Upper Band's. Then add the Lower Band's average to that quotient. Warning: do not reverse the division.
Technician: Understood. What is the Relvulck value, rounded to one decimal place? 47.5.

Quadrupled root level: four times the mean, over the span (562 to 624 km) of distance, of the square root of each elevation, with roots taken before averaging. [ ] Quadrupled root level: 27.7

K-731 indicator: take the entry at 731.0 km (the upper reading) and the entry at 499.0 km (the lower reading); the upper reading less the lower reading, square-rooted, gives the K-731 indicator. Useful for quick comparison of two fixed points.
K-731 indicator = 3.5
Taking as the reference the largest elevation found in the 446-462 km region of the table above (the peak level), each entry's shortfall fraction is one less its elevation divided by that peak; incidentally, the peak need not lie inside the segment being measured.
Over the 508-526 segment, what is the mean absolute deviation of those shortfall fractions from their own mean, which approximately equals 0.023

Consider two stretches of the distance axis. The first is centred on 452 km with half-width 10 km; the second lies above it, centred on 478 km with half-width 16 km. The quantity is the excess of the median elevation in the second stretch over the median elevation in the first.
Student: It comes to -1.6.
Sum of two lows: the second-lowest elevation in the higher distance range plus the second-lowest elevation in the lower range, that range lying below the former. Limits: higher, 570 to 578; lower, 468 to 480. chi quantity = 87.6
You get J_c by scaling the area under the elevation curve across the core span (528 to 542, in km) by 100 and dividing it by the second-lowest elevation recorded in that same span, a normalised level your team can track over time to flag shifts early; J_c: 1463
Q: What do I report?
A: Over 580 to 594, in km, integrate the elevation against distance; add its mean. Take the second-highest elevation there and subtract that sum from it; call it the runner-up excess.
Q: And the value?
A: -638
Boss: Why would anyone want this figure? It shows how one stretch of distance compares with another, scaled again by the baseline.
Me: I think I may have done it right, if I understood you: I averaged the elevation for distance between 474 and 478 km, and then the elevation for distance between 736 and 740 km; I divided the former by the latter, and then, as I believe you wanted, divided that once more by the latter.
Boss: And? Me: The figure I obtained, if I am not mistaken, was 0.013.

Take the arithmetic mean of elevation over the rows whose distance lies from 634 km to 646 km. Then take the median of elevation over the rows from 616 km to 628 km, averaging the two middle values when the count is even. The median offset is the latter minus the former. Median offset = 0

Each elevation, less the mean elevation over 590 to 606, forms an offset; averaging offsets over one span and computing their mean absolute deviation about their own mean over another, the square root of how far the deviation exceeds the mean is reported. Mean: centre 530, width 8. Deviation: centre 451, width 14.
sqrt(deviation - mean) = 2.0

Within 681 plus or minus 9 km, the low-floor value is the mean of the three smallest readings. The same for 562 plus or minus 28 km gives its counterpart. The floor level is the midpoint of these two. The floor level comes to 43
